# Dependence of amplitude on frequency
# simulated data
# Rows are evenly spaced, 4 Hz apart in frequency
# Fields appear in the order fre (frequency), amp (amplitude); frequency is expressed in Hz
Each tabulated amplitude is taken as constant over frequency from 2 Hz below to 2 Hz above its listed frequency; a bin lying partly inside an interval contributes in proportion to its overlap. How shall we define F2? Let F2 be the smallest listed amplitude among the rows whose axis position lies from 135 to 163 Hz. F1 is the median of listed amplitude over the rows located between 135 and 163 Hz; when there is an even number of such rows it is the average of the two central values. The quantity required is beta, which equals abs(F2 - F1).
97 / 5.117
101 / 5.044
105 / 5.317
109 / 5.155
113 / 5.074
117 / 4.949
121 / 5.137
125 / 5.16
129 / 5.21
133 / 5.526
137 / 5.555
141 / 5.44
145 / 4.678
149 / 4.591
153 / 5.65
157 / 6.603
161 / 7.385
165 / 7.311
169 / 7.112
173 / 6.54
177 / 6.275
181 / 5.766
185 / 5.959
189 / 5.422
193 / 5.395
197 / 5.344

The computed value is 0.96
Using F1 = 5.6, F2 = 4.591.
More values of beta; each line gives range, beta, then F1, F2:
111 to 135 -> 0.20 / 5.1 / 4.949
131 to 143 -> 0.09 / 5.5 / 5.44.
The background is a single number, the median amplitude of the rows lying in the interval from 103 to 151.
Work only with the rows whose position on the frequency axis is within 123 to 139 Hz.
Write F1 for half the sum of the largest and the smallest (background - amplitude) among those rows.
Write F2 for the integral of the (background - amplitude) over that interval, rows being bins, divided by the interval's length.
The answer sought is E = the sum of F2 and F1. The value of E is -0.4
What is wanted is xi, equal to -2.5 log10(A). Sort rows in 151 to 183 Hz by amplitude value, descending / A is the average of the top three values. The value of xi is -2.15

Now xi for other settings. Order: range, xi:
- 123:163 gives -2.04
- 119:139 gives -1.84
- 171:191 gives -1.99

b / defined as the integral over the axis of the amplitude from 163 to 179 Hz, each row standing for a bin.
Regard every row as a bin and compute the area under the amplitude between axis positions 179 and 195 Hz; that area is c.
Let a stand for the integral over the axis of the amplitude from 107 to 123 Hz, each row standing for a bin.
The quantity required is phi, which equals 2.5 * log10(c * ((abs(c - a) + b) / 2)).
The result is 9.3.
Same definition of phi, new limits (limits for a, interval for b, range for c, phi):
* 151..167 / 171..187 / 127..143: 9.3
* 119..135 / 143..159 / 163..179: 9.5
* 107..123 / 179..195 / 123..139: 9.0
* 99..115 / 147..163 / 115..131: 9.0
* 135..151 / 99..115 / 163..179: 9.4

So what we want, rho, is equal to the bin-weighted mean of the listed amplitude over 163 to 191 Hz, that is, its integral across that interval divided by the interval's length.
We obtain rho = 6.3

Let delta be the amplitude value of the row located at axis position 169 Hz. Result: 7.112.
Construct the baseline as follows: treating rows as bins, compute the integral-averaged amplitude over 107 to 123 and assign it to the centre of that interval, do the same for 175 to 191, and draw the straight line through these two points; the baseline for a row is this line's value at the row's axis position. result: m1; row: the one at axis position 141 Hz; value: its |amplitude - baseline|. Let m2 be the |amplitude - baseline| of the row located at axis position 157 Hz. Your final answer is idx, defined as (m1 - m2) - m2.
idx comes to -2.0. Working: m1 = 0.1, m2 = 1.04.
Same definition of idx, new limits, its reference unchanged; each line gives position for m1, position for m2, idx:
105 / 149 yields -1.4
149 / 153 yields 0.6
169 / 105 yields 0.7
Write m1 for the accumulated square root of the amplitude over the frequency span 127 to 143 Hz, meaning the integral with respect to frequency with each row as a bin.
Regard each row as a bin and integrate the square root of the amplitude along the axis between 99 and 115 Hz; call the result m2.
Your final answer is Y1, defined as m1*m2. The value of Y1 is 1354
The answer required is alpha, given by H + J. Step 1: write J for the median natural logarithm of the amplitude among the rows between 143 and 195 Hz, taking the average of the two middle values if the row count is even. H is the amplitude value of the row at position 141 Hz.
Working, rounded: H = 5.44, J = 1.78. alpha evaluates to 7.2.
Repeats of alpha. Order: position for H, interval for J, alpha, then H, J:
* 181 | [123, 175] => 7.5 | 5.766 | 1.71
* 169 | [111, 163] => 8.8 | 7.112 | 1.65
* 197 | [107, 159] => 7.0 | 5.344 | 1.64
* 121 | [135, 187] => 6.9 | 5.137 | 1.78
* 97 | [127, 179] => 6.8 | 5.117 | 1.73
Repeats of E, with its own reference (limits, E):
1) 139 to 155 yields 0.1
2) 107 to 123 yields 0.2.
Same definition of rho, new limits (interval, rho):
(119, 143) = 5.3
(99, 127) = 5.1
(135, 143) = 5.5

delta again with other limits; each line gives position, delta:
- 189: 5.422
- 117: 4.949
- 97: 5.117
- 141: 5.44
